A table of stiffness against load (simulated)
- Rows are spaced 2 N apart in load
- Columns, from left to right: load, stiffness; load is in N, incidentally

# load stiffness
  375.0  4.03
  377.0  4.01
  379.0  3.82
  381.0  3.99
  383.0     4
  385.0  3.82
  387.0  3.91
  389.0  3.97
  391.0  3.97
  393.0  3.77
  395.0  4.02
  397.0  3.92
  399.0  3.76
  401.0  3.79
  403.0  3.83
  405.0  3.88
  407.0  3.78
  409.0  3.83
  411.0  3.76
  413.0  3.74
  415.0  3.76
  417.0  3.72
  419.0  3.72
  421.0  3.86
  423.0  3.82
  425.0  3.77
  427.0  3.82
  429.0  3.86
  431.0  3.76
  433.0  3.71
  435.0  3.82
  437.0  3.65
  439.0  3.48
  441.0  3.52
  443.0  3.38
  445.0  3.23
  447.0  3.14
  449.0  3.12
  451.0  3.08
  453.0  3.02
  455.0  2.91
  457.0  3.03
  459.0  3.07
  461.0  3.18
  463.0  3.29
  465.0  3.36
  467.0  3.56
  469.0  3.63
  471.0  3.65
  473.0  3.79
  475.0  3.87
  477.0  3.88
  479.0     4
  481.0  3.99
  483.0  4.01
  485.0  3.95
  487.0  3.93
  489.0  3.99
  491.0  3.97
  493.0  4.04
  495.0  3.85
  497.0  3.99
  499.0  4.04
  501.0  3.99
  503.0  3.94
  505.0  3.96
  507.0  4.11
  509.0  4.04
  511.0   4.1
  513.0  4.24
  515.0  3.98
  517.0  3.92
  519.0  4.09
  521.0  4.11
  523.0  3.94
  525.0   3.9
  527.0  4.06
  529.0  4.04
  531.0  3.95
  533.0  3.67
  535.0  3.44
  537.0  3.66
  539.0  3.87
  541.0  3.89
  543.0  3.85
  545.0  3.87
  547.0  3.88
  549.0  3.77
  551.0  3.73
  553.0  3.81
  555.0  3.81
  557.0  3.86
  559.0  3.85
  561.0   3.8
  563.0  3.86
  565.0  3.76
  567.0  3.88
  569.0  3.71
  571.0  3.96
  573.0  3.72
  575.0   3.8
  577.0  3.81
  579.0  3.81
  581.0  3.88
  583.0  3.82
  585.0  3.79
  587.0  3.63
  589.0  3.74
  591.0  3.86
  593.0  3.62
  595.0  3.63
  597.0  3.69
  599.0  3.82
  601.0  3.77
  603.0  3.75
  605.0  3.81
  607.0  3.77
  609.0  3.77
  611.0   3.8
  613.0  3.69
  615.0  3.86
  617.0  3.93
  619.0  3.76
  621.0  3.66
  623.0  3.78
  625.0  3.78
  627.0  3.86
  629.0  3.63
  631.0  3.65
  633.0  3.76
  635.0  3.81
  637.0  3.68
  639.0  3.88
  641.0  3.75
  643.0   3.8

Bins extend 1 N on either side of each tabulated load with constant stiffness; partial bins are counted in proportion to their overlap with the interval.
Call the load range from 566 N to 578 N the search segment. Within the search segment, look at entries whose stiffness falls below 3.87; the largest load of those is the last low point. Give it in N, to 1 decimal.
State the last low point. 577.0 N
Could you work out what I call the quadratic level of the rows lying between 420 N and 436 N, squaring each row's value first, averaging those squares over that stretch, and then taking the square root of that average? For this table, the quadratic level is 3.80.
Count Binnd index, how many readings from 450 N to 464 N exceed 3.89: 0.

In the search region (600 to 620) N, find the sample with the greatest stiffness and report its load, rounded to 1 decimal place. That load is 617.0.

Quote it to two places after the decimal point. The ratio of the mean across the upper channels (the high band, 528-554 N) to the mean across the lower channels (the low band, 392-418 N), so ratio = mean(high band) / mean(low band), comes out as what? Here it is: 1.00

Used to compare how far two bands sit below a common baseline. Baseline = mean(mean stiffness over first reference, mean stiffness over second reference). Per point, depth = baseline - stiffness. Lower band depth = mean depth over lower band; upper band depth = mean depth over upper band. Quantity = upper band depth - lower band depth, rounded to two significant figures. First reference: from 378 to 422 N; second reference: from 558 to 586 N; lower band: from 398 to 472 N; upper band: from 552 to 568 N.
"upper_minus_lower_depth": -0.28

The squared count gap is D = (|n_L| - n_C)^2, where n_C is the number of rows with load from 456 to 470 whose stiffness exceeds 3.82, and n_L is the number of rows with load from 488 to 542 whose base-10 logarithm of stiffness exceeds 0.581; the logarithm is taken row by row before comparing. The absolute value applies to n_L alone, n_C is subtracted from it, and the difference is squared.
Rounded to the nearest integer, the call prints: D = 576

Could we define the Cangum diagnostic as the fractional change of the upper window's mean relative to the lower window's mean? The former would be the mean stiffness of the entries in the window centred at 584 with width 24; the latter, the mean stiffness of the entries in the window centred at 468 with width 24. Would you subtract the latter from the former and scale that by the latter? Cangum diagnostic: 0.066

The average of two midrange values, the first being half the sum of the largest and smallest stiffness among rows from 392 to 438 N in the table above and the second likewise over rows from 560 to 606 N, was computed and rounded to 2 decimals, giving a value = 3.81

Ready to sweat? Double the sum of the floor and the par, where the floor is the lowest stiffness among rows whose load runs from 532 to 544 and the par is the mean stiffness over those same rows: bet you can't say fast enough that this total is 14.3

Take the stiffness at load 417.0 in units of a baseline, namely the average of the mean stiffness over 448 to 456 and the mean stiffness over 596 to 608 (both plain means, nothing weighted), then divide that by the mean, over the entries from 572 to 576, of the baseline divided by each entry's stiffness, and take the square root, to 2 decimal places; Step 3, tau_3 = 1.10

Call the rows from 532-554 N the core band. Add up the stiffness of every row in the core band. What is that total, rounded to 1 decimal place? 41.4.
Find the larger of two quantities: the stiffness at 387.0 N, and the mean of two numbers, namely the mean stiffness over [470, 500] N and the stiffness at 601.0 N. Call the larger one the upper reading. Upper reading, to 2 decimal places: 3.91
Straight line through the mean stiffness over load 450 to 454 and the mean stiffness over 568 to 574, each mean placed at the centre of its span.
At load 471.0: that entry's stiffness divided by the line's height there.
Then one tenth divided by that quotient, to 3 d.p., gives 0.087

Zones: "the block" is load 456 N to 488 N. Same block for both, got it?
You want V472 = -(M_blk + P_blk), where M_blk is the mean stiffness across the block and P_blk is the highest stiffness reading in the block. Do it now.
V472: -7.6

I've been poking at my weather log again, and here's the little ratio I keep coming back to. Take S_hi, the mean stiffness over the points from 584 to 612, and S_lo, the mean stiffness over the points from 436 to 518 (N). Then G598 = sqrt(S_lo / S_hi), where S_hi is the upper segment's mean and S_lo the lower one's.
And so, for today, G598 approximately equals 0.99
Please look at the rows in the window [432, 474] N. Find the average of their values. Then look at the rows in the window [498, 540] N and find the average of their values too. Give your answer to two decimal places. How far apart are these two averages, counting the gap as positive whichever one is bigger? 0.59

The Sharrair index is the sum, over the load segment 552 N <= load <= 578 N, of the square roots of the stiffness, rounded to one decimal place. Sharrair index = 25.4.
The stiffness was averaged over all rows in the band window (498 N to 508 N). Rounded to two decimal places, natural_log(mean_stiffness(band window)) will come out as 1.39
